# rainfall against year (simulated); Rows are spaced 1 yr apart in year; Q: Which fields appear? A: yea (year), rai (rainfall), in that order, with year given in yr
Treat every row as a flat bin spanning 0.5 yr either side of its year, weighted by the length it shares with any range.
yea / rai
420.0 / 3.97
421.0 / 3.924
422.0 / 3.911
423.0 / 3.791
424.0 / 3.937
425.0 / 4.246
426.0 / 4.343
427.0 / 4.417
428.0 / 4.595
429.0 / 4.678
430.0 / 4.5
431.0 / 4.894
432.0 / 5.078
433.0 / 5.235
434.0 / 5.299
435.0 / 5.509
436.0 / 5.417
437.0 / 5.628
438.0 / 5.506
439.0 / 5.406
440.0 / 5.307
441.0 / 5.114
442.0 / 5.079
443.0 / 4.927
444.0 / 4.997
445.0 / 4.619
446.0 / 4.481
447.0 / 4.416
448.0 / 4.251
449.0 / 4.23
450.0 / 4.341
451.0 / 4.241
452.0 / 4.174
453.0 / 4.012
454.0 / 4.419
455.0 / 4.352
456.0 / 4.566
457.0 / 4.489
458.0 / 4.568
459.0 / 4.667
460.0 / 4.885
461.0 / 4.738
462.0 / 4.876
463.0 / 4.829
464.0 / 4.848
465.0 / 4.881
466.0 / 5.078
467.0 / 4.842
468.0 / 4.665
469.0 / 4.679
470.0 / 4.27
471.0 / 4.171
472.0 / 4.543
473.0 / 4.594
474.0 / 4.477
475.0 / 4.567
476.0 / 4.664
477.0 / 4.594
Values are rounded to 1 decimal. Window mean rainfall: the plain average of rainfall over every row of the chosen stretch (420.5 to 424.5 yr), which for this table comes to 3.9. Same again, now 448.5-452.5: 4.2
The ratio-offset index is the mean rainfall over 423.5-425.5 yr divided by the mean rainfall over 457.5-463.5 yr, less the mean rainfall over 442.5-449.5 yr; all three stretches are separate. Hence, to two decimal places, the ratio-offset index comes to -3.70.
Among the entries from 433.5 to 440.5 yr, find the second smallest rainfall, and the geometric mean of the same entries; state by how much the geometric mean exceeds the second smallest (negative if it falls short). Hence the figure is 0.131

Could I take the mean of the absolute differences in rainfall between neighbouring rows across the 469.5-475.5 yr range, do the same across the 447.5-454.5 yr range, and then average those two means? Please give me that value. 0.15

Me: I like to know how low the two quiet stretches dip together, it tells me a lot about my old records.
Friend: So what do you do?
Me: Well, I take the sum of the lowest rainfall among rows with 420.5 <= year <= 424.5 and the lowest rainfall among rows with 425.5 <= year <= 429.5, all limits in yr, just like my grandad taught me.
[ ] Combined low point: 8.1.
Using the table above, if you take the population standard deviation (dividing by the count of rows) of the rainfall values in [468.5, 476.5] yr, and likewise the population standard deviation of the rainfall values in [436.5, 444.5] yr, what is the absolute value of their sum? 0.41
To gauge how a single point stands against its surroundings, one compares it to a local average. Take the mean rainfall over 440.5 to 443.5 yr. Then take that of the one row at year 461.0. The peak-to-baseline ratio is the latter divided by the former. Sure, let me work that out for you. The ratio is 0.94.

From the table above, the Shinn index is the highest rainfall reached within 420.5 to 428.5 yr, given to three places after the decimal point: 4.595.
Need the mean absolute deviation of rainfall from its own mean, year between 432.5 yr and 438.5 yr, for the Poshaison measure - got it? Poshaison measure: 0.115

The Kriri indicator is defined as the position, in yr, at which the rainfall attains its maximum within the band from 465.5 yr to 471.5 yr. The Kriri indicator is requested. 466.0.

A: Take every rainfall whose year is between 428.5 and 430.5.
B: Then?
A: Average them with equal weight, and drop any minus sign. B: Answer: 4.6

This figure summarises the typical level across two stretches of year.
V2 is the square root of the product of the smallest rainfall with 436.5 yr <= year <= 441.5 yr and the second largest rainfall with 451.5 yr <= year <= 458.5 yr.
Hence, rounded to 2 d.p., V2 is 4.83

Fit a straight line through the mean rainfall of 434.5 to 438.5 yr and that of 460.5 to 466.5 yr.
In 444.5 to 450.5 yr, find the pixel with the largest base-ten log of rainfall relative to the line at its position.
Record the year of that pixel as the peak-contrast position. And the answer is 445.0 yr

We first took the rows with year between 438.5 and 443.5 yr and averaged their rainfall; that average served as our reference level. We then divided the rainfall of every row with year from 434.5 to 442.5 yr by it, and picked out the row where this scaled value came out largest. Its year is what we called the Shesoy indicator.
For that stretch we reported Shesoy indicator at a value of 437.0 yr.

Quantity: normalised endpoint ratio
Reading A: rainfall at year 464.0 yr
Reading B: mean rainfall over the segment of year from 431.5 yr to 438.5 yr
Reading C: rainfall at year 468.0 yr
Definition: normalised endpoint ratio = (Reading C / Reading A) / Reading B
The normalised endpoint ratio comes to 0.179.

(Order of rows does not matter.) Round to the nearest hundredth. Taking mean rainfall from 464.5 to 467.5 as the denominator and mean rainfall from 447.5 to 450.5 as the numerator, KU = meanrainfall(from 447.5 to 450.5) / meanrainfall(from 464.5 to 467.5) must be 0.87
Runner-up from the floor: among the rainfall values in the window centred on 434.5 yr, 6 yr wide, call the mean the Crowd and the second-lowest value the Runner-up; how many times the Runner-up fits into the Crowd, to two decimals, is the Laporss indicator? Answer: 1.02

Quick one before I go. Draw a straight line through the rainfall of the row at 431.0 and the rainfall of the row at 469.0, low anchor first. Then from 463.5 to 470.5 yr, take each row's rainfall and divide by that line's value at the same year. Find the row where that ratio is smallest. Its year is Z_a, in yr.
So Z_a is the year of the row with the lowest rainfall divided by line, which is 470.0 yr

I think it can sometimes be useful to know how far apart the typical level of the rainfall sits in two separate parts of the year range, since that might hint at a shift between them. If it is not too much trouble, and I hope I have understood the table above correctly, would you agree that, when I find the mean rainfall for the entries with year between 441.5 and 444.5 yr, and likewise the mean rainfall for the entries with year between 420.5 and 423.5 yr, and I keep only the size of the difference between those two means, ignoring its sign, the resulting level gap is 1.13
